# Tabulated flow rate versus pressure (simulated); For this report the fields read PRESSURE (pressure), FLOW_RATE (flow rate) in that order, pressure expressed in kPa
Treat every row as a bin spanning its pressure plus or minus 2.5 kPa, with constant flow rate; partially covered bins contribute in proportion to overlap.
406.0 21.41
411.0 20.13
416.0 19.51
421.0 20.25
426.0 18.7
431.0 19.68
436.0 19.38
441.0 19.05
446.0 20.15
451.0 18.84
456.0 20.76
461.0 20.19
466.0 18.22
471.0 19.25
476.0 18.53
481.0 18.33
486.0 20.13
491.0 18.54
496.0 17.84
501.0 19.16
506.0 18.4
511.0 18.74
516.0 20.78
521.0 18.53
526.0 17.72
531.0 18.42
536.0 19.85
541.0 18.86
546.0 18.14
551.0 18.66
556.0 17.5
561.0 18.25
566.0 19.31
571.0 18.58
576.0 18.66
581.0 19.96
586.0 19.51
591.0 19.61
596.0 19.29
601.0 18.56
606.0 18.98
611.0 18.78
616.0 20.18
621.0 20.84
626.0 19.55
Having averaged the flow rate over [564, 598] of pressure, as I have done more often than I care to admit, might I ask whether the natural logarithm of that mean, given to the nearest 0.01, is 2.96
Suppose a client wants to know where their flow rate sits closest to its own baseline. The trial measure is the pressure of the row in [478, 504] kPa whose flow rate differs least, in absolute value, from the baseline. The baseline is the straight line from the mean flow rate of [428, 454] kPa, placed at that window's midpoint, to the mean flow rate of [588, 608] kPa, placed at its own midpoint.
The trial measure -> 501.0 kPa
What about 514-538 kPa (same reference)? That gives 536.0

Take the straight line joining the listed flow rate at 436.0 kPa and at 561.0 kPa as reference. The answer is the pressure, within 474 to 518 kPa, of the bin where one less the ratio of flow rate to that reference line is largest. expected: 496.0 kPa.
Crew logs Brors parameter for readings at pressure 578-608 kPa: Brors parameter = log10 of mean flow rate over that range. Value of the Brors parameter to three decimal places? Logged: 1.286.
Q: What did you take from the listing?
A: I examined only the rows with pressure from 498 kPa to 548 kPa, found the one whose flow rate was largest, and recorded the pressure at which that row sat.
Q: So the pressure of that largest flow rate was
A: 516.0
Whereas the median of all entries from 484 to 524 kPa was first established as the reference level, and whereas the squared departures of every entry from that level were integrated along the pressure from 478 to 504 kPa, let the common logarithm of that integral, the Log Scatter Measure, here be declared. 1.21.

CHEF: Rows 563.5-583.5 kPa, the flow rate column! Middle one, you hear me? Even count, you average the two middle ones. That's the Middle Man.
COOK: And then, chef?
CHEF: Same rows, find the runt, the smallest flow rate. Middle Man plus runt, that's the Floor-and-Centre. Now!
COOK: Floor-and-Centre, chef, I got 37.6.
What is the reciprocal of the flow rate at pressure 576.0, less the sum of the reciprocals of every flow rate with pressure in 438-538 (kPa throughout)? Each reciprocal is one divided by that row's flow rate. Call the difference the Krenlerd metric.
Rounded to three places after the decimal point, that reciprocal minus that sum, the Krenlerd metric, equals -0.997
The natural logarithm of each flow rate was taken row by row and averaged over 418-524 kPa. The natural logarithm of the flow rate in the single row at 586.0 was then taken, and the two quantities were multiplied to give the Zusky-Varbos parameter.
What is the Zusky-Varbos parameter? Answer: 8.78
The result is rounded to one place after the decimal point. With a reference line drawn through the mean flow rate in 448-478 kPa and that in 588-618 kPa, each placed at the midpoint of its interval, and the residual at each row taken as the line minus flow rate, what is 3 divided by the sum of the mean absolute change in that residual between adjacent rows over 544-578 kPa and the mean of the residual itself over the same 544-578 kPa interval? 2.0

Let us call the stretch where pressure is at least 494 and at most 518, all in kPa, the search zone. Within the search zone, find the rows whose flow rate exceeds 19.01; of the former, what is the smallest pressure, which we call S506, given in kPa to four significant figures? 501.0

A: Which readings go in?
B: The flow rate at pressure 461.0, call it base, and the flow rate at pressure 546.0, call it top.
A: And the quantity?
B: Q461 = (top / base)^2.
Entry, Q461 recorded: 0.81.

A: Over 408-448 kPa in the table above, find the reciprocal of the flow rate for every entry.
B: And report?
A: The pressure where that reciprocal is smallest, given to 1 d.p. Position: 421.0 kPa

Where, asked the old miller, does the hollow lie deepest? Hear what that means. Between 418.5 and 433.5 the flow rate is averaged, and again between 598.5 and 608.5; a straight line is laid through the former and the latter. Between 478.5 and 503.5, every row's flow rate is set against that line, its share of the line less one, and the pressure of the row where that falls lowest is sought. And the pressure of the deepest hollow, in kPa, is 496.0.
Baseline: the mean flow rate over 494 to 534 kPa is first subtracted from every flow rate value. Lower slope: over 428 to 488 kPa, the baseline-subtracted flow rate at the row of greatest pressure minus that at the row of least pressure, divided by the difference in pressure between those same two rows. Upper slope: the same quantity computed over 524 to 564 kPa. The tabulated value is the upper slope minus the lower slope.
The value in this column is 0.01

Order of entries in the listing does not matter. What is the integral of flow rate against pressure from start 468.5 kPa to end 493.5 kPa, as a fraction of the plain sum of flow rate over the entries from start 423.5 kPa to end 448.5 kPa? 4.89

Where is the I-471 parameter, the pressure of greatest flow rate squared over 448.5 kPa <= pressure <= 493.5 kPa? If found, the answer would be 456.0 kPa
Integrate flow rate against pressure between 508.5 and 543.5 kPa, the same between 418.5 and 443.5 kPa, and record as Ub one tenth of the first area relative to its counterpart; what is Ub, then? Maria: 0.137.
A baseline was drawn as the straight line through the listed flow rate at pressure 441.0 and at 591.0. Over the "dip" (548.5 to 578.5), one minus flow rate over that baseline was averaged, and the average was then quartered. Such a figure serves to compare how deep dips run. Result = 0.013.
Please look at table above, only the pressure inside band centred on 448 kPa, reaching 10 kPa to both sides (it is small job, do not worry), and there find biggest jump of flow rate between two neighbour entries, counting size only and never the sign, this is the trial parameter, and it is 1.9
